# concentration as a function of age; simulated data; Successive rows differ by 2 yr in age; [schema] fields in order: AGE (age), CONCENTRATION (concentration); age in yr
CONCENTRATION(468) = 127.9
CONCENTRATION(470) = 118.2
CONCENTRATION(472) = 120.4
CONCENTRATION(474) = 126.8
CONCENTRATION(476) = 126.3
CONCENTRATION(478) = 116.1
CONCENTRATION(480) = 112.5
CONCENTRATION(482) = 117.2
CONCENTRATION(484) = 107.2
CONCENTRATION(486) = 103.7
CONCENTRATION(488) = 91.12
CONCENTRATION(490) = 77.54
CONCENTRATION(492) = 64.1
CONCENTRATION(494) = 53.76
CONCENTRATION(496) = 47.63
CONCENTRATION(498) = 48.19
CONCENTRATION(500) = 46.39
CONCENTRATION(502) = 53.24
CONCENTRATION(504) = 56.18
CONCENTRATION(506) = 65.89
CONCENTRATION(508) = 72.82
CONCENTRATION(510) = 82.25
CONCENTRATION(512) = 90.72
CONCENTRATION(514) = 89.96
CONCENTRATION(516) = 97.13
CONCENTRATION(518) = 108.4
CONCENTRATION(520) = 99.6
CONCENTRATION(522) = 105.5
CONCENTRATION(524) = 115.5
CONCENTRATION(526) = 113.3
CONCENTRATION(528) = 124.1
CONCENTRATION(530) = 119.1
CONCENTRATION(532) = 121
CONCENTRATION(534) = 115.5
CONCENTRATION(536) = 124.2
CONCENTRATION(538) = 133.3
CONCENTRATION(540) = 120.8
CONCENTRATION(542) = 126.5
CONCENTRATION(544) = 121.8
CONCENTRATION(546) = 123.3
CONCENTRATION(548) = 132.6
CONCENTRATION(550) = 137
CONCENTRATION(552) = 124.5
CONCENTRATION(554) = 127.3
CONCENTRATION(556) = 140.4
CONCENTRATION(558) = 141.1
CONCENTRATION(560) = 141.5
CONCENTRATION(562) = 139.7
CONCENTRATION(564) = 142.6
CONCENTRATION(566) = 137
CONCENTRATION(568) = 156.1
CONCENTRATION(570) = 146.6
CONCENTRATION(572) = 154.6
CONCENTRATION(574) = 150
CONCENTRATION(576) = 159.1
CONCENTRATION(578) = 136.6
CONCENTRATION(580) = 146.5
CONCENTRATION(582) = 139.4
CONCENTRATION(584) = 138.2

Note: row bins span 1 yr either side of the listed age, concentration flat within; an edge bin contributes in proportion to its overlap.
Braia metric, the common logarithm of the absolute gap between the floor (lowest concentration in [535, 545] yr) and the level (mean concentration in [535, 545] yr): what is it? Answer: 0.7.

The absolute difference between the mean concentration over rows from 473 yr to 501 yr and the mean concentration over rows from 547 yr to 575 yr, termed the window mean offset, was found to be 52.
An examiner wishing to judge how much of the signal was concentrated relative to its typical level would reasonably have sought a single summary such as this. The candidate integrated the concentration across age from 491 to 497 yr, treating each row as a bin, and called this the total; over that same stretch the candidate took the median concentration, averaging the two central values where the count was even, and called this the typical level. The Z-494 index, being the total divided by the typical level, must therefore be 6.16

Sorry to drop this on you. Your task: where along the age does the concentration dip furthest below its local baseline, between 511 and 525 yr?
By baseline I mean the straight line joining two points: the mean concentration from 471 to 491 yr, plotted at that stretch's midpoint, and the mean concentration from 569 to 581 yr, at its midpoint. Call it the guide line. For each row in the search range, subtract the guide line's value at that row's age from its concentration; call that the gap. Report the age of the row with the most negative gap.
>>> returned 514 yr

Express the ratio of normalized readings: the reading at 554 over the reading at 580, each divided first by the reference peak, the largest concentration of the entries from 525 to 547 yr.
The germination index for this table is 0.87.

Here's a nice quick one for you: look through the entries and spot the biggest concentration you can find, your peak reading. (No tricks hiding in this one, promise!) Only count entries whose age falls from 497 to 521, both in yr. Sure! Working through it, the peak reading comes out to 108.4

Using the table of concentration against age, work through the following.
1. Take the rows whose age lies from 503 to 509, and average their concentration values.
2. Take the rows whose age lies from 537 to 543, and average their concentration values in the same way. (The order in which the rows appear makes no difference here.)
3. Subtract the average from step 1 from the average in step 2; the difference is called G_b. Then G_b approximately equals 62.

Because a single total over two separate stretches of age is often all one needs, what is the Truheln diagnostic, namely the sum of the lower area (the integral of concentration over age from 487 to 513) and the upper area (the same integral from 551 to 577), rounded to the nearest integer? 5421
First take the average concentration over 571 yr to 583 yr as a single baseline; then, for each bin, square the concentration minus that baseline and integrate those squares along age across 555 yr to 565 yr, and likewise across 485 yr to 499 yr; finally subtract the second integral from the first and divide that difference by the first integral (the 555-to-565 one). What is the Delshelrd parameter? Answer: -202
